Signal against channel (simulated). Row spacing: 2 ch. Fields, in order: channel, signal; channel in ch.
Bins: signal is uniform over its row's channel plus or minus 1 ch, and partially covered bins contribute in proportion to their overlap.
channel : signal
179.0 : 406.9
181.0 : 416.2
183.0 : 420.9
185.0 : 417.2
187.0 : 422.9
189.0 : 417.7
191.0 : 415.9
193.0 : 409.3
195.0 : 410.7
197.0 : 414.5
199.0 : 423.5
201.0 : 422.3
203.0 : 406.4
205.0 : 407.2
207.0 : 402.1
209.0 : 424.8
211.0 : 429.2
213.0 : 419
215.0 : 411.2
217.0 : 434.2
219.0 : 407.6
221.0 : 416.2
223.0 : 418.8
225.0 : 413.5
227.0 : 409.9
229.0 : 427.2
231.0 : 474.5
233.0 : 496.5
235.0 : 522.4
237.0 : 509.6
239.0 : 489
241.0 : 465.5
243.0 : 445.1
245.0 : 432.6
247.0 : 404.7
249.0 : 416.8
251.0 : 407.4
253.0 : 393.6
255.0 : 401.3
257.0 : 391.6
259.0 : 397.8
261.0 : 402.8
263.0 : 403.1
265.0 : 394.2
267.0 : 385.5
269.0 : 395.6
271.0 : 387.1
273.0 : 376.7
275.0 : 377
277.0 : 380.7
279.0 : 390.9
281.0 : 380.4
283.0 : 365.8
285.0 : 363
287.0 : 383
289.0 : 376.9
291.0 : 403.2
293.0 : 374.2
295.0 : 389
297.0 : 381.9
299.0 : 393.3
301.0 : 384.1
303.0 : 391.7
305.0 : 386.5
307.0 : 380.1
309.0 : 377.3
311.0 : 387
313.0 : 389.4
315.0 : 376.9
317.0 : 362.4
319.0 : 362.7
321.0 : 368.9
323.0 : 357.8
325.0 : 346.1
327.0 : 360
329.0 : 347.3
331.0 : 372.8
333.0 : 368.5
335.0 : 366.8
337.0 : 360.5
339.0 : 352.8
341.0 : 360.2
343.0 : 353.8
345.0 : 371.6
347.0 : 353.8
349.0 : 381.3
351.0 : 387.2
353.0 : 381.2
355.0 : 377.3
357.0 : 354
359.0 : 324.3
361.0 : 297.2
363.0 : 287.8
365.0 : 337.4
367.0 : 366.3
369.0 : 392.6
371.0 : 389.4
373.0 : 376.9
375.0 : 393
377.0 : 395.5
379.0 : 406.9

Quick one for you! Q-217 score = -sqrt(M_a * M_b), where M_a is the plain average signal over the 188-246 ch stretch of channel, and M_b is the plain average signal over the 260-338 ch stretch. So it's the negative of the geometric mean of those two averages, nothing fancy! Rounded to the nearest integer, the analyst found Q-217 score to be -405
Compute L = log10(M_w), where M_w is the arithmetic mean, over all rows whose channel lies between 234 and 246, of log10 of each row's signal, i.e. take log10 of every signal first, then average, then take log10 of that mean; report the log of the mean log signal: 0.428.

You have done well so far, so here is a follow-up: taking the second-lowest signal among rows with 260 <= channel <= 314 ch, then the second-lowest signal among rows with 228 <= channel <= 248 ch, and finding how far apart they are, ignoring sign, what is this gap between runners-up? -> 61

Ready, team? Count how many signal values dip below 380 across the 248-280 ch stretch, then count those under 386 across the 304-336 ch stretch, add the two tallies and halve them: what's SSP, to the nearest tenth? 7.5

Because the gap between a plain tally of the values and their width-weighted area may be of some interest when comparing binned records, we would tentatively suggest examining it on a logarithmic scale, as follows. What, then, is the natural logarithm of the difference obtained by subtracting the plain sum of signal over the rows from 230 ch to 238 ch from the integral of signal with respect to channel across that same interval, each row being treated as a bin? 7.60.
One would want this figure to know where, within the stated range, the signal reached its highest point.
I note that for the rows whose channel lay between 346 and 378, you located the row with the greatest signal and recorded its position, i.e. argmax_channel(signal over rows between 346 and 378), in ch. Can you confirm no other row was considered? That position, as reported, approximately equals 377.0 ch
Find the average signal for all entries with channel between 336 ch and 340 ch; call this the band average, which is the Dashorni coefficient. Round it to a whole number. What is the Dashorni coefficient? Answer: 357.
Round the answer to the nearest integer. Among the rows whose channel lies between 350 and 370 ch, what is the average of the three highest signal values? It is 387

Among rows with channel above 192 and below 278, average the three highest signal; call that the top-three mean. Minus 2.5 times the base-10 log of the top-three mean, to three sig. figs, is -6.77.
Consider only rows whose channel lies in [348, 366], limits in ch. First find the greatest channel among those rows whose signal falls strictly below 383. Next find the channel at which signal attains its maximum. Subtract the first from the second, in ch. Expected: -14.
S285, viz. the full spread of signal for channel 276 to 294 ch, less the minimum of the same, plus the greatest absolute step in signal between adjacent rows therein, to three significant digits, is -294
